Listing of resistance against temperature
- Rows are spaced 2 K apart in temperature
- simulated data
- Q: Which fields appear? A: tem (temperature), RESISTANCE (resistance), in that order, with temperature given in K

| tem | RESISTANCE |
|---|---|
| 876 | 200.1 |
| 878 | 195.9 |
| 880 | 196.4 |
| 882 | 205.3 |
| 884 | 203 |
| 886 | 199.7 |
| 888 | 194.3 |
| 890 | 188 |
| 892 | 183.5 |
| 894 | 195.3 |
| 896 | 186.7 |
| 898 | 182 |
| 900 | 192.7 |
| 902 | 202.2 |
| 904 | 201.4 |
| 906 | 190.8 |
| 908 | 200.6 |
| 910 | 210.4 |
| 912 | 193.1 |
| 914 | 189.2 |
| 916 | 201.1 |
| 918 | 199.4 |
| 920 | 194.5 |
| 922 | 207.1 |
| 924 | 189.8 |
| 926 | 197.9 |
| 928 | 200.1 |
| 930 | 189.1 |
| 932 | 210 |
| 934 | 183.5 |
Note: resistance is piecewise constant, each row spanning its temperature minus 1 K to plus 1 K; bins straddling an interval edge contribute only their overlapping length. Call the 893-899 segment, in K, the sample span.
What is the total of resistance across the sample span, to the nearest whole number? 564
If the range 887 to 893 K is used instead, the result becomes 566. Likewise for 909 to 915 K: 593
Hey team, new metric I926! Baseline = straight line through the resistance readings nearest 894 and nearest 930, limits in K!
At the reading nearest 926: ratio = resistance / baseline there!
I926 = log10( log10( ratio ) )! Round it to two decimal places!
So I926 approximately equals -1.74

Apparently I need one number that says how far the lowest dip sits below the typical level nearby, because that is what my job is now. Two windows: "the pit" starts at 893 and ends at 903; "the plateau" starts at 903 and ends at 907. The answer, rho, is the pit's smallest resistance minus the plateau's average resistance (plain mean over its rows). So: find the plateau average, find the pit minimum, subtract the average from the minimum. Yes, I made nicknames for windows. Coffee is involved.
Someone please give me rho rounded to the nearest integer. -14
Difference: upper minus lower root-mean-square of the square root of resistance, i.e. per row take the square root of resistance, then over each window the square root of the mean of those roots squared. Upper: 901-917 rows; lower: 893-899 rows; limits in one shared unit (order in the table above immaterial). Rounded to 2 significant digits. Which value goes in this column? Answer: 0.38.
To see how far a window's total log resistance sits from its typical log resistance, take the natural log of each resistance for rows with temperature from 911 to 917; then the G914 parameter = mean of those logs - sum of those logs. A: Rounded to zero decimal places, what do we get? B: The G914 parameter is -11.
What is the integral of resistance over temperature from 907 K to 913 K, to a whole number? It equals 1208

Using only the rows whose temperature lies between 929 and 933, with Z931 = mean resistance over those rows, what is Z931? 200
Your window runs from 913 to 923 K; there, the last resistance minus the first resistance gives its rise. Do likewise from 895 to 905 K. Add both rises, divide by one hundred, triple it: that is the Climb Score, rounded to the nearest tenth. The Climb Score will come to 1.0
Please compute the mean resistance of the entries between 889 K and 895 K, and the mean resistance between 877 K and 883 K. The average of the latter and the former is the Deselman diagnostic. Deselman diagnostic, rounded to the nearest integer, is 194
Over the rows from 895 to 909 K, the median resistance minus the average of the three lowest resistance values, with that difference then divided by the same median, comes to 0.0322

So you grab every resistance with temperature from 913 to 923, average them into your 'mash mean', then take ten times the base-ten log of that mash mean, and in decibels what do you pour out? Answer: 23.0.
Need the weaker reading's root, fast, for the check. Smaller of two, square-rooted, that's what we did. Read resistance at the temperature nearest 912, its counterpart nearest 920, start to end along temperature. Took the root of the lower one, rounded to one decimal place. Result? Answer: 13.9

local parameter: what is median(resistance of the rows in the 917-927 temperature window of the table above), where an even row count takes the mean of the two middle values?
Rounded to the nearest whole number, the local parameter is 198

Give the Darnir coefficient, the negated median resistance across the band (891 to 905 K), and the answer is -193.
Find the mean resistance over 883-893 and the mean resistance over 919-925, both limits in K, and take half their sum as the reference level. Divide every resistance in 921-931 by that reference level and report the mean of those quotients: 1.01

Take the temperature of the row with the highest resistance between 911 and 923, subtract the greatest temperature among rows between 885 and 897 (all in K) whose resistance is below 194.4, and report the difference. 26 K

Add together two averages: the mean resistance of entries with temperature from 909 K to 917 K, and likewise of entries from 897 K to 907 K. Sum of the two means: 392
